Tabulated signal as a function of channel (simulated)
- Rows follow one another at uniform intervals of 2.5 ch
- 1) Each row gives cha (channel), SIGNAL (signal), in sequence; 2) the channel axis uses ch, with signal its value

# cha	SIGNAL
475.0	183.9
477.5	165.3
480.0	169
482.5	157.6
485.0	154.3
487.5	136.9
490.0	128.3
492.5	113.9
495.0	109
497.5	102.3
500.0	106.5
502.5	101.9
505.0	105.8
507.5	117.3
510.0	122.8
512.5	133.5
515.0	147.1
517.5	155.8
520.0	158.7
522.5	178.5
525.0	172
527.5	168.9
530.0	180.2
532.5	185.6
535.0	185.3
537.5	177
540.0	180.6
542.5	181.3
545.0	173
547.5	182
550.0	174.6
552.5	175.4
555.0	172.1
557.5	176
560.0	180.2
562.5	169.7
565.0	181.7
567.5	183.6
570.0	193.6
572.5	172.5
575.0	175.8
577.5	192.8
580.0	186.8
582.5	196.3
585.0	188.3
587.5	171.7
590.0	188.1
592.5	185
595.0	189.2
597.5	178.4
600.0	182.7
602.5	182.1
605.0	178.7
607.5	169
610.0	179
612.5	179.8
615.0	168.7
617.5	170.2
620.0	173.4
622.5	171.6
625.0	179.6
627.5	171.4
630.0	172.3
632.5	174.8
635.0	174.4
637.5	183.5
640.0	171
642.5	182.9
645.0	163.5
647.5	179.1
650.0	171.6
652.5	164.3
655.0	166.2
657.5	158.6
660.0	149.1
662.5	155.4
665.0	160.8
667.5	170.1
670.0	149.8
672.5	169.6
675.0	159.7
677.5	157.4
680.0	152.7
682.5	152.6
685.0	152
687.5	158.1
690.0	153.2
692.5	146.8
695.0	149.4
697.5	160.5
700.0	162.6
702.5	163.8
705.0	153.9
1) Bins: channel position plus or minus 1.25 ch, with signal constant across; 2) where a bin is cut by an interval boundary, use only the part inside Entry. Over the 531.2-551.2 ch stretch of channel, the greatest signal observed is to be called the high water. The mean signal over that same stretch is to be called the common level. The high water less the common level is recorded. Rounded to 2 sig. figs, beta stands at 5.7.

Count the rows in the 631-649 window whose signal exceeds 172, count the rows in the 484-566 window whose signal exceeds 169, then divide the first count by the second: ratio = 0.29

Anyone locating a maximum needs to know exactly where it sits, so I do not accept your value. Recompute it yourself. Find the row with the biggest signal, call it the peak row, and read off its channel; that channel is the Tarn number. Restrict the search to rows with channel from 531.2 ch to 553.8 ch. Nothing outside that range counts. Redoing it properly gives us 532.5 ch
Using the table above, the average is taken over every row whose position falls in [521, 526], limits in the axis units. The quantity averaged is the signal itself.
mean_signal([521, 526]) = 175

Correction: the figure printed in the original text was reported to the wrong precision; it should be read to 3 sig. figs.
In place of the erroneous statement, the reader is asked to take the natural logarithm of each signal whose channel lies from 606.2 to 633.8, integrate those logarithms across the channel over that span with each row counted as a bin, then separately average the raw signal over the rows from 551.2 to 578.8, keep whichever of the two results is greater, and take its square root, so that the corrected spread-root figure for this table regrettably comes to 13.4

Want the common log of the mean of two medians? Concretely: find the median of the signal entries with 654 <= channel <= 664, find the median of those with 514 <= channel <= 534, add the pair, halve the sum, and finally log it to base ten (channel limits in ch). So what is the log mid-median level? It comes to 2.21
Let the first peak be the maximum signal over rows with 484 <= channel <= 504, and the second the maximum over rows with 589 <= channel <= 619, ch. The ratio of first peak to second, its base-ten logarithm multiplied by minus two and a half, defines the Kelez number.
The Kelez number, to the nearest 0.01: 0.22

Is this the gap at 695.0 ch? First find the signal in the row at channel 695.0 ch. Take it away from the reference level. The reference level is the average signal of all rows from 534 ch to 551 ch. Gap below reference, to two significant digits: 30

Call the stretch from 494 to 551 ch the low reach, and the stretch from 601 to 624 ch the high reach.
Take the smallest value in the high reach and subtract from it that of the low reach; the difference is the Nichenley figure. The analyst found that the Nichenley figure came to 67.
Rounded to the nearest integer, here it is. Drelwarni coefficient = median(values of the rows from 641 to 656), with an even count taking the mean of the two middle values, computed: 169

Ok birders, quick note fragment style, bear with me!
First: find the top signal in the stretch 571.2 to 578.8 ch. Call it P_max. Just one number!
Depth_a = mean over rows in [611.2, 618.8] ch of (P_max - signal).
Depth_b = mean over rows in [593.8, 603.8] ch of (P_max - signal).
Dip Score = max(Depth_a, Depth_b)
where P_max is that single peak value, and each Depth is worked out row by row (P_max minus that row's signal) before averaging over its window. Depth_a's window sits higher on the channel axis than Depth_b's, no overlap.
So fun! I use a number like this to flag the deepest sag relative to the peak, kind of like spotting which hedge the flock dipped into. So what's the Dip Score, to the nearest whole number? 20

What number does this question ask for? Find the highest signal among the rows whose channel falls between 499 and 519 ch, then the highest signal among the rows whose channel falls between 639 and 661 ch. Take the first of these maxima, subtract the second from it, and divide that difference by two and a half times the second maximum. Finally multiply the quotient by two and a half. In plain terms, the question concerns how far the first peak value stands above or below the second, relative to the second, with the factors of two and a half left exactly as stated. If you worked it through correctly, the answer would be -0.15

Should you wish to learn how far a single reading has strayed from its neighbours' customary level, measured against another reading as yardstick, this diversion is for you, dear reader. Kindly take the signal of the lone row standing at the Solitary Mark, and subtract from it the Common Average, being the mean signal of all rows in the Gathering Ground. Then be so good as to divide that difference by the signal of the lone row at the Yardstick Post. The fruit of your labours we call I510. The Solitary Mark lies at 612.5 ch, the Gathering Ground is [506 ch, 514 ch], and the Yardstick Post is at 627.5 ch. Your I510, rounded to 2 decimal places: 0.32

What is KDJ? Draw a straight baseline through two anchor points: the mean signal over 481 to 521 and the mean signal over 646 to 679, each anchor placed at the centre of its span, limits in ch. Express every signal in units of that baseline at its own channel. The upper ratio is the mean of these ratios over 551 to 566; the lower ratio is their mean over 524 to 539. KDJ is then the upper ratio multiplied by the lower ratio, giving 1.66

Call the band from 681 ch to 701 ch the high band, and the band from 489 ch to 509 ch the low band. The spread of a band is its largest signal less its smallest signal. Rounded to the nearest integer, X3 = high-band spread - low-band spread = -11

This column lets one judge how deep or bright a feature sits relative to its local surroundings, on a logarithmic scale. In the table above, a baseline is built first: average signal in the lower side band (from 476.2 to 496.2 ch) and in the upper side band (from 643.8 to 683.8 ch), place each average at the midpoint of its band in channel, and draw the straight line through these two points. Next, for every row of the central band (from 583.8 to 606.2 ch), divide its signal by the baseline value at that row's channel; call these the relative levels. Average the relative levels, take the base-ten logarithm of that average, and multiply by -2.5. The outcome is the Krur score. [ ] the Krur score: -0.187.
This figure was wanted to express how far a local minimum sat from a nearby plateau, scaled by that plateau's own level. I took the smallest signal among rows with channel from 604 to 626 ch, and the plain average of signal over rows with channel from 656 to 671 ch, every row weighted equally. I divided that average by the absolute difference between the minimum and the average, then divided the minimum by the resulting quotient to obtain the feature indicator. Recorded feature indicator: 12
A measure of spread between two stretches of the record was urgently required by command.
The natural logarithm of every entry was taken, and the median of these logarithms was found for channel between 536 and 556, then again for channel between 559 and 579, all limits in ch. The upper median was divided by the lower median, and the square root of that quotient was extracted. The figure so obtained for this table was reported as 1.003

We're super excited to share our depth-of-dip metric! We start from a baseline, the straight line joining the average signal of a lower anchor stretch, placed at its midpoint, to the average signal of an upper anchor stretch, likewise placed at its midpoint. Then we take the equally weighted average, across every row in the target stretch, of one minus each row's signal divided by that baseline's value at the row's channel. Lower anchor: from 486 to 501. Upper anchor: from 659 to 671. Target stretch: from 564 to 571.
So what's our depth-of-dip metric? -0.39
